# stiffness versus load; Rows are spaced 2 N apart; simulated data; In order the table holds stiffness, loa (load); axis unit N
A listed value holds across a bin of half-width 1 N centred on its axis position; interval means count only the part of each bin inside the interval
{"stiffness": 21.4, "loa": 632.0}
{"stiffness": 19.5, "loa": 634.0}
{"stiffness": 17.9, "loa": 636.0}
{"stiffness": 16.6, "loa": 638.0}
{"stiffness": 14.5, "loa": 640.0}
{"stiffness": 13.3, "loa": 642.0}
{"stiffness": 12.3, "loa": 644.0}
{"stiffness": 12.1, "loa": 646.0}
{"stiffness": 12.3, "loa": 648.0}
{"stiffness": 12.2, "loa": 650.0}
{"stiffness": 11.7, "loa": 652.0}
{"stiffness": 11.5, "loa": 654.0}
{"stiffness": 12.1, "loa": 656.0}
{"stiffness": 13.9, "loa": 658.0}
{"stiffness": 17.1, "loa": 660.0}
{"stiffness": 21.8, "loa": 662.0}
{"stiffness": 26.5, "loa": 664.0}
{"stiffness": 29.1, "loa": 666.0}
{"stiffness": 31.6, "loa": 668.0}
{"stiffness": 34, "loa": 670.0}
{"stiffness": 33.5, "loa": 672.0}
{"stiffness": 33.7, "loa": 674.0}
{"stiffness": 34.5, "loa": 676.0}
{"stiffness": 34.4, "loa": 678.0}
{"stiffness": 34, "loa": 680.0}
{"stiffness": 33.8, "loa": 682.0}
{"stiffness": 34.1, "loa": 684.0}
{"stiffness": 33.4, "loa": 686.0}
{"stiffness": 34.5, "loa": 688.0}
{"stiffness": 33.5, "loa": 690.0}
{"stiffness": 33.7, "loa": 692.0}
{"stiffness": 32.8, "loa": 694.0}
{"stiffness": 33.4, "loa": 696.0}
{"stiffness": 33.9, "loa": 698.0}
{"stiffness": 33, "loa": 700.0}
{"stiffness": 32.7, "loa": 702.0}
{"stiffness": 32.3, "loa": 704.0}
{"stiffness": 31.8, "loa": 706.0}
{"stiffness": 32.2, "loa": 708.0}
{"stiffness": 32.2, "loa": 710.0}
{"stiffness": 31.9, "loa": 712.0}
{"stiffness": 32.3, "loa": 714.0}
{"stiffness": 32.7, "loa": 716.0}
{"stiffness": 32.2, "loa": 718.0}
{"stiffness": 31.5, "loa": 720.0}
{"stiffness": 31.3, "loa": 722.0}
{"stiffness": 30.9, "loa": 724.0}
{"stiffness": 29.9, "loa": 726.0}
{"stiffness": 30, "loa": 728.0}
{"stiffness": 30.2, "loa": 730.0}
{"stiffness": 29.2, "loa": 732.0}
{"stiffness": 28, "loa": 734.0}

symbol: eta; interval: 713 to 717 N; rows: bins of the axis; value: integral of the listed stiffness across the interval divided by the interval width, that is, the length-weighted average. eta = 32.5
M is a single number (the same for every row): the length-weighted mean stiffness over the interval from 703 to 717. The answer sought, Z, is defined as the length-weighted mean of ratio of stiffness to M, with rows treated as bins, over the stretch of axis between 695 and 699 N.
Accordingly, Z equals 1.05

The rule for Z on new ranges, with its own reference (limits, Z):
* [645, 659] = 0.38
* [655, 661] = 0.45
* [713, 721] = 1.00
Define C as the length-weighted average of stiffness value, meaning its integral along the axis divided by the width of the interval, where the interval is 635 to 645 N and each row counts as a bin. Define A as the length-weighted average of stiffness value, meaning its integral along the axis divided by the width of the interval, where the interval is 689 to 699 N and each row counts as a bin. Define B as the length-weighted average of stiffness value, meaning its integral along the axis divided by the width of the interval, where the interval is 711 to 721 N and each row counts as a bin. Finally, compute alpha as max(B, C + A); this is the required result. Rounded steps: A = 33.5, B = 32.1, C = 14.9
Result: 48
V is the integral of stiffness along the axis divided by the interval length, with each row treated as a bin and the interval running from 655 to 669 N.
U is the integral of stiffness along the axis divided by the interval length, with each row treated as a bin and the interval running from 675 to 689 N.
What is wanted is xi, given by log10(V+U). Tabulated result 1.75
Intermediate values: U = 34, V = 22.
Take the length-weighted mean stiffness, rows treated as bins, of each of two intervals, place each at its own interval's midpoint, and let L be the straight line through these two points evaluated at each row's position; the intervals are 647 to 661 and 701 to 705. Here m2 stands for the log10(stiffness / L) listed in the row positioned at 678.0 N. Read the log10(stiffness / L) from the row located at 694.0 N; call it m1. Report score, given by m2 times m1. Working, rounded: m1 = 0.05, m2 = 0.18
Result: 0.01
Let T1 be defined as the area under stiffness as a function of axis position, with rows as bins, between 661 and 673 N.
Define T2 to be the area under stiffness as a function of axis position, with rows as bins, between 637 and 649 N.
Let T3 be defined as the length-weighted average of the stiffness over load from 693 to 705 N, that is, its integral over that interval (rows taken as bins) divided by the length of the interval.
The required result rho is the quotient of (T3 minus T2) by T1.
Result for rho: -0.37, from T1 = 353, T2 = 162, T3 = 33.0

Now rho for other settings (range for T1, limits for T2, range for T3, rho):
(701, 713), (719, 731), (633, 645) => -0.91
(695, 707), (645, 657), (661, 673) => -0.29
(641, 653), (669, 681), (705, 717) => -2.54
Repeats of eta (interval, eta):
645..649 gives 12.2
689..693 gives 33.6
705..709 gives 32.0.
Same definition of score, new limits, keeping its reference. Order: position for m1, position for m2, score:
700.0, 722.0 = 0.00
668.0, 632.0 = 0.16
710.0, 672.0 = -0.01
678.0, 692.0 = 0.01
